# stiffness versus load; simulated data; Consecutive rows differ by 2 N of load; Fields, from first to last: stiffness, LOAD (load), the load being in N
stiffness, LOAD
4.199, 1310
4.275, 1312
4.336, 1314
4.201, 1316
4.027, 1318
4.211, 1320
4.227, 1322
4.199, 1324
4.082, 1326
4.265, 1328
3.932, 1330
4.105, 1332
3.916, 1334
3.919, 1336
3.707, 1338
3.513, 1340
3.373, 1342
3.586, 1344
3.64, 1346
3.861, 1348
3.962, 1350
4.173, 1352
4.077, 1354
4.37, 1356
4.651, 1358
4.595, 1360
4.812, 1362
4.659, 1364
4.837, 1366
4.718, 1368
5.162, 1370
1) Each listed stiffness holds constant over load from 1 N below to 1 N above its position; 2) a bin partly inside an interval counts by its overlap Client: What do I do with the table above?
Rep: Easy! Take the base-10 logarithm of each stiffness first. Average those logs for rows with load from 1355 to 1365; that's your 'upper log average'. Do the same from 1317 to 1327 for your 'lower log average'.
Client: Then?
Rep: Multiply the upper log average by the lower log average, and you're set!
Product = 0.410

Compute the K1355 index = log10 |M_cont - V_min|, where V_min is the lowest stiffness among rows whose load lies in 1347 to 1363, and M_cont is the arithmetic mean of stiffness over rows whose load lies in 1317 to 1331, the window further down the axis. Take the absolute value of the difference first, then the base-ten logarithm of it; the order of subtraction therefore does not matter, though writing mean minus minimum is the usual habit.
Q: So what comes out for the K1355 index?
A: -0.56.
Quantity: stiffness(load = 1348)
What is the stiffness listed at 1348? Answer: 3.861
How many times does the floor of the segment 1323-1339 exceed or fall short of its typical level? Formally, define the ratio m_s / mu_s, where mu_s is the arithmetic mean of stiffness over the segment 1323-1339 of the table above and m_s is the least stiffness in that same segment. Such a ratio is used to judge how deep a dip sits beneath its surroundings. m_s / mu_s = 0.923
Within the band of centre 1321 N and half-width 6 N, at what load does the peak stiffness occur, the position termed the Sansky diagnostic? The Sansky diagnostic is 1322 N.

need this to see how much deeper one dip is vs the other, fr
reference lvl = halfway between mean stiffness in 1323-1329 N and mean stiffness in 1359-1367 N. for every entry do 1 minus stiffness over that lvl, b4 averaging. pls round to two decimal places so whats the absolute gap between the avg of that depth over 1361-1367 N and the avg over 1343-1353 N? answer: 0.21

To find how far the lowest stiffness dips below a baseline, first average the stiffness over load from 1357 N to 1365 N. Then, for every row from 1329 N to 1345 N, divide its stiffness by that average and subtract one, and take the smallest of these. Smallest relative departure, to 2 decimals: -0.28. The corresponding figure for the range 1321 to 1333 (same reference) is -0.16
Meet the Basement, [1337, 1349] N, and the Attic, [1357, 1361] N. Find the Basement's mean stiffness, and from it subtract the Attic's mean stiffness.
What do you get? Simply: -1.0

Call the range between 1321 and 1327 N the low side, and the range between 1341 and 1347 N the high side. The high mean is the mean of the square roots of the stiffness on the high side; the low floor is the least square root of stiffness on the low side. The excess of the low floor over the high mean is 0.14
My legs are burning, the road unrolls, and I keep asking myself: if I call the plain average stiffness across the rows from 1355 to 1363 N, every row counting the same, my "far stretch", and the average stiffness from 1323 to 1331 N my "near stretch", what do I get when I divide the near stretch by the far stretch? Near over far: 0.89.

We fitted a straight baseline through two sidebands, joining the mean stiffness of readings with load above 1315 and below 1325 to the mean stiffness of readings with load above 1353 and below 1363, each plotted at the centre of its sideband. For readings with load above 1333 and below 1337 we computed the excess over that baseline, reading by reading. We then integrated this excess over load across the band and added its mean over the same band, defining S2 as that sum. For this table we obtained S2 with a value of -1.9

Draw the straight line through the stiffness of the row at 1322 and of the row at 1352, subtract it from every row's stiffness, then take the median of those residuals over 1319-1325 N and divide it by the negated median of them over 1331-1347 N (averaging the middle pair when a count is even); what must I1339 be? 0.0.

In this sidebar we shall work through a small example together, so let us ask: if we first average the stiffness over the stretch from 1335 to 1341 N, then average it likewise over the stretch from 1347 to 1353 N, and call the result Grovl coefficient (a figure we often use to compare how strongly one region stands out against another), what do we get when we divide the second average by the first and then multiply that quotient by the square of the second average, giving 17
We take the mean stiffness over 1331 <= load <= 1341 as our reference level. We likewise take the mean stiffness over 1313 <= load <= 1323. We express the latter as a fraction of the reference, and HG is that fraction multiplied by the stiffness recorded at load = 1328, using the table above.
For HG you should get 4.68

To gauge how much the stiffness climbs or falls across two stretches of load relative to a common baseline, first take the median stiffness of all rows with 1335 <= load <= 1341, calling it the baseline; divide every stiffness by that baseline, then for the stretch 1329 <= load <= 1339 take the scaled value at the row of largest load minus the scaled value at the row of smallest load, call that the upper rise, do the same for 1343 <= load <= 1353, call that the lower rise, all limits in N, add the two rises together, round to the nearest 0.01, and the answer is 0.10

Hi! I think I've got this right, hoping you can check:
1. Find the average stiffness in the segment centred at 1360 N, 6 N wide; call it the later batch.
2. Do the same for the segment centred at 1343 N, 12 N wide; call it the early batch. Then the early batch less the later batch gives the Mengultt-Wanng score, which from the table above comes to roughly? -1.1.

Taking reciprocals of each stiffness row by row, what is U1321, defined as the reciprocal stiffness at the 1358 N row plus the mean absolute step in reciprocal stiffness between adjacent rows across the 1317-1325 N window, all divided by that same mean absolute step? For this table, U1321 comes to 49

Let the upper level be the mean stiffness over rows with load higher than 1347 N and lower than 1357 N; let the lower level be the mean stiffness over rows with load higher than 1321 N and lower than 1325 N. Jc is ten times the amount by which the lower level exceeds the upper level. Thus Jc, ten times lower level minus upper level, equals 1.2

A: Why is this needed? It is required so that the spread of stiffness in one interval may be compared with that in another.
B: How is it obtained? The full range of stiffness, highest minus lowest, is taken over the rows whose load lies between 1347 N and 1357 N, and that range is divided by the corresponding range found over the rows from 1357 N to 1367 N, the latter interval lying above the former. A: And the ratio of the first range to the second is 2.1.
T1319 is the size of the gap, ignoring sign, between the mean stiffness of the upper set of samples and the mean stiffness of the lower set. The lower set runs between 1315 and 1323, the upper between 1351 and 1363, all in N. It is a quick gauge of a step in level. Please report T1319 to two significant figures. 0.28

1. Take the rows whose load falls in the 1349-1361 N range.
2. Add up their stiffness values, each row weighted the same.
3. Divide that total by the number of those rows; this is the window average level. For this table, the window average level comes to 4.3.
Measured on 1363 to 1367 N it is 4.7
